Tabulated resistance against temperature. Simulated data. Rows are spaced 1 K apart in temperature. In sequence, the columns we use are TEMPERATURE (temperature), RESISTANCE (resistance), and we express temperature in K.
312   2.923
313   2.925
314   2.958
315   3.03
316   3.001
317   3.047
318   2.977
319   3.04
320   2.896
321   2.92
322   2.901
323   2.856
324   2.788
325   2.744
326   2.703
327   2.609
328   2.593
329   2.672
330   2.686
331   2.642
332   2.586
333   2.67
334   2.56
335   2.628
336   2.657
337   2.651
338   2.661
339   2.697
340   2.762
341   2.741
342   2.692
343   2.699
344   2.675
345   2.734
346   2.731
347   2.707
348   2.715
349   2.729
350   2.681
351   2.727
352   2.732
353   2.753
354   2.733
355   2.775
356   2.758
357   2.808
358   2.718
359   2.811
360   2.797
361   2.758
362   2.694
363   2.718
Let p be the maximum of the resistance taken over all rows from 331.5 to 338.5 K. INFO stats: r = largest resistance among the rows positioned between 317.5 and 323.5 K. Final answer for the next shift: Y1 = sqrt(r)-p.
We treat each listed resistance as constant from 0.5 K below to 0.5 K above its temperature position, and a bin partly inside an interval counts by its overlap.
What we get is -0.926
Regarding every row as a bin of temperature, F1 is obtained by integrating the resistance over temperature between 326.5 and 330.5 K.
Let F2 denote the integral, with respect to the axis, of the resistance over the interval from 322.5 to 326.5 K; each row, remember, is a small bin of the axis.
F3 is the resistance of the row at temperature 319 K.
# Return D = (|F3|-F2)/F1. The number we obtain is -0.76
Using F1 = 10.6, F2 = 11.1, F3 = 3.04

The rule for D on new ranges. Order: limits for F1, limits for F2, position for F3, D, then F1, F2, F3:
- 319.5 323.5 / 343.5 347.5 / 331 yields -0.71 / 11.6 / 10.8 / 2.642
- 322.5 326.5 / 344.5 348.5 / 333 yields -0.74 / 11.1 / 10.9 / 2.67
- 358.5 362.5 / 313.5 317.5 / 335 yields -0.85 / 11.1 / 12.0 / 2.628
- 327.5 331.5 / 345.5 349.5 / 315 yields -0.74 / 10.6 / 10.9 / 3.03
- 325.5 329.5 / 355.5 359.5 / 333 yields -0.80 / 10.6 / 11.1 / 2.67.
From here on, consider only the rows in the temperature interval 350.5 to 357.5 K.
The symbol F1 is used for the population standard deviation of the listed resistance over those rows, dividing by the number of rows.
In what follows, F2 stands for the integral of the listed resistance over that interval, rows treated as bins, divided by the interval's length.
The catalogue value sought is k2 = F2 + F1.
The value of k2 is 2.78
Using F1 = 0.027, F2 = 2.76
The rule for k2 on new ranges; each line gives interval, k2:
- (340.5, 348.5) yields 2.73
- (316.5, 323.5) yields 3.02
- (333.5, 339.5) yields 2.68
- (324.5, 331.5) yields 2.71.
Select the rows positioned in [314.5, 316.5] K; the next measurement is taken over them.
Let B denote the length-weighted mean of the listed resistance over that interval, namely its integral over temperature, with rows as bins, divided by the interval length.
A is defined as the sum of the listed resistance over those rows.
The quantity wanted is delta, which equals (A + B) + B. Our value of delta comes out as 12.1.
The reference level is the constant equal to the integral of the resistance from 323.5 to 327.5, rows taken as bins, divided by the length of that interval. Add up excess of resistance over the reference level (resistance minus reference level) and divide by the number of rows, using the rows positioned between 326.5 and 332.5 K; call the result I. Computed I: -0.080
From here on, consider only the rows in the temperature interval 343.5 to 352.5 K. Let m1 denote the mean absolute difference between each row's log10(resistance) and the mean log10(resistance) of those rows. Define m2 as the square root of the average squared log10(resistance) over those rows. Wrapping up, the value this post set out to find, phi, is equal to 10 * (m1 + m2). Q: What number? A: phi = 4.37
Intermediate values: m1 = 0.003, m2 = 0.434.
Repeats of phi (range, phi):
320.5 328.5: 4.58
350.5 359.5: 4.45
